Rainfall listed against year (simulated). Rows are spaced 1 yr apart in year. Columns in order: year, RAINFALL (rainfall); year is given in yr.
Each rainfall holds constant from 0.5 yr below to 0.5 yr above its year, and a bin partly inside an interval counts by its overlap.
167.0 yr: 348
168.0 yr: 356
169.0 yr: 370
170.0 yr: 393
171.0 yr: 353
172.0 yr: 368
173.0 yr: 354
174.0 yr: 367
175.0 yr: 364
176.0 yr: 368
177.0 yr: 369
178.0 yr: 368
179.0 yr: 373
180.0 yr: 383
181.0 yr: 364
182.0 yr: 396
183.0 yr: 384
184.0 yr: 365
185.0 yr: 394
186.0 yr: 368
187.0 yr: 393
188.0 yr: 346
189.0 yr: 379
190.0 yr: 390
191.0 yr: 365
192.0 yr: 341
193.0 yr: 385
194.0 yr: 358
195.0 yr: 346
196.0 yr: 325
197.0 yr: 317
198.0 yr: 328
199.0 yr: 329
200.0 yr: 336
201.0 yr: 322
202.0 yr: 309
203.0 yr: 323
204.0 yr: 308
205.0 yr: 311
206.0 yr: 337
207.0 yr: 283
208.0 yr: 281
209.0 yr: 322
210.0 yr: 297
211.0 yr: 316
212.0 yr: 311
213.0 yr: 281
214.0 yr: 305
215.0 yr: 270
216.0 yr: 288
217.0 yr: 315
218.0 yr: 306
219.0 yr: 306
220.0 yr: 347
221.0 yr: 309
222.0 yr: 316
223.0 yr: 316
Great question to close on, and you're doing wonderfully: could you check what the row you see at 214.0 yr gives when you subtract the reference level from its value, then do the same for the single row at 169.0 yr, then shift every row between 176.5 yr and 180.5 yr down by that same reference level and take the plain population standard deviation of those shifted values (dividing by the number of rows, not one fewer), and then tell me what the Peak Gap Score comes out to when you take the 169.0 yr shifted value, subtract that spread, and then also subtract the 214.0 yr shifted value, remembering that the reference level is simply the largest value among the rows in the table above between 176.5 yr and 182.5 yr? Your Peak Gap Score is 59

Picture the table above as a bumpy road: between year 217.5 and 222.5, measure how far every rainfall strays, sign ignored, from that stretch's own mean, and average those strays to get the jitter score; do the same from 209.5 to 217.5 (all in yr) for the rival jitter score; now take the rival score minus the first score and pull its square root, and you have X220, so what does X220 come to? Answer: 1.34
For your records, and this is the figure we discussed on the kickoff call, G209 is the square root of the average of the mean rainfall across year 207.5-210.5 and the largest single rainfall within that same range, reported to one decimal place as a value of 17.6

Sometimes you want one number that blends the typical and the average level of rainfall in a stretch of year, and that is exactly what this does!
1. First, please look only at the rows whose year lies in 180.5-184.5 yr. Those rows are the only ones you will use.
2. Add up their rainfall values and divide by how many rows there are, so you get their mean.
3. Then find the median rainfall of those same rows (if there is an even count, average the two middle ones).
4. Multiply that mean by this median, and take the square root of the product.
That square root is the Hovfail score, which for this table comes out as 376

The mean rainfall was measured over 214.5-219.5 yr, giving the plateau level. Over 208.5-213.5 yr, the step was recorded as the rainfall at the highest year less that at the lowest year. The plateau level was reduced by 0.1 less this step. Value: 256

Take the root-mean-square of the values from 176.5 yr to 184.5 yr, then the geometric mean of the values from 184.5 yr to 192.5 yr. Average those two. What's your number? 373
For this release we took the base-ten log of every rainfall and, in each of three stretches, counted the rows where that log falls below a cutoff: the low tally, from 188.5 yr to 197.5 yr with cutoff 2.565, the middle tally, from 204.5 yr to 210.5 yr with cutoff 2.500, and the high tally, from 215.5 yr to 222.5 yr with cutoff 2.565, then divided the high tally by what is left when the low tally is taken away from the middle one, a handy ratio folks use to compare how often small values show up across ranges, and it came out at -3.5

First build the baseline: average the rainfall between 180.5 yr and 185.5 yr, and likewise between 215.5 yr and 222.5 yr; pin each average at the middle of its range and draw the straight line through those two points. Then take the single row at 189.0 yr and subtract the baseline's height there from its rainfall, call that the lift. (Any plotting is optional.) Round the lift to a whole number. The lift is 10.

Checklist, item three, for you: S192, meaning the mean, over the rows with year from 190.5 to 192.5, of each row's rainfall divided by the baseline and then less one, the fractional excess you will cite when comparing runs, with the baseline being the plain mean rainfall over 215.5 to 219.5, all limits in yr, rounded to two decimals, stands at 0.16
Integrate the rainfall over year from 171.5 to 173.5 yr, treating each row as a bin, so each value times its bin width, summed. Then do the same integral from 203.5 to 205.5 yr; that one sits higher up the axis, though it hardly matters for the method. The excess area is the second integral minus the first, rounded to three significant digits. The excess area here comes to -103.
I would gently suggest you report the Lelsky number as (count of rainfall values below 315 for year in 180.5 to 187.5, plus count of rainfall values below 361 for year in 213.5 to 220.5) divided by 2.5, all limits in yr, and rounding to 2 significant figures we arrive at 2.8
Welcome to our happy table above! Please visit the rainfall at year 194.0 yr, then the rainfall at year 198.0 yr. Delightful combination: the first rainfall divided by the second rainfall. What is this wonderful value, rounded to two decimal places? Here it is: 1.09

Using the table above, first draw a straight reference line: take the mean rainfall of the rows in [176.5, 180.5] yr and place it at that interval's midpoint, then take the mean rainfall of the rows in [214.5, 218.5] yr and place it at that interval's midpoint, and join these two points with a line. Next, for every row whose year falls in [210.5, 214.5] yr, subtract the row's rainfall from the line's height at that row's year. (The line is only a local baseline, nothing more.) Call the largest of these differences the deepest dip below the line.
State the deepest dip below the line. 21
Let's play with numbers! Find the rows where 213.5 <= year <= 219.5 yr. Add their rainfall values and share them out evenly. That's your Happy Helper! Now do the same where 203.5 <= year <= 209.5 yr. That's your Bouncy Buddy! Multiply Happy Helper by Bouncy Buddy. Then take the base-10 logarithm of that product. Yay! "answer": 4.96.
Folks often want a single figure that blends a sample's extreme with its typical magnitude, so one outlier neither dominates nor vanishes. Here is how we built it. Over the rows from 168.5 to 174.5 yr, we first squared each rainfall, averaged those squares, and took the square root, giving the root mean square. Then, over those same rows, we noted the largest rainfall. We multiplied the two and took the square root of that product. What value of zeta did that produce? 380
